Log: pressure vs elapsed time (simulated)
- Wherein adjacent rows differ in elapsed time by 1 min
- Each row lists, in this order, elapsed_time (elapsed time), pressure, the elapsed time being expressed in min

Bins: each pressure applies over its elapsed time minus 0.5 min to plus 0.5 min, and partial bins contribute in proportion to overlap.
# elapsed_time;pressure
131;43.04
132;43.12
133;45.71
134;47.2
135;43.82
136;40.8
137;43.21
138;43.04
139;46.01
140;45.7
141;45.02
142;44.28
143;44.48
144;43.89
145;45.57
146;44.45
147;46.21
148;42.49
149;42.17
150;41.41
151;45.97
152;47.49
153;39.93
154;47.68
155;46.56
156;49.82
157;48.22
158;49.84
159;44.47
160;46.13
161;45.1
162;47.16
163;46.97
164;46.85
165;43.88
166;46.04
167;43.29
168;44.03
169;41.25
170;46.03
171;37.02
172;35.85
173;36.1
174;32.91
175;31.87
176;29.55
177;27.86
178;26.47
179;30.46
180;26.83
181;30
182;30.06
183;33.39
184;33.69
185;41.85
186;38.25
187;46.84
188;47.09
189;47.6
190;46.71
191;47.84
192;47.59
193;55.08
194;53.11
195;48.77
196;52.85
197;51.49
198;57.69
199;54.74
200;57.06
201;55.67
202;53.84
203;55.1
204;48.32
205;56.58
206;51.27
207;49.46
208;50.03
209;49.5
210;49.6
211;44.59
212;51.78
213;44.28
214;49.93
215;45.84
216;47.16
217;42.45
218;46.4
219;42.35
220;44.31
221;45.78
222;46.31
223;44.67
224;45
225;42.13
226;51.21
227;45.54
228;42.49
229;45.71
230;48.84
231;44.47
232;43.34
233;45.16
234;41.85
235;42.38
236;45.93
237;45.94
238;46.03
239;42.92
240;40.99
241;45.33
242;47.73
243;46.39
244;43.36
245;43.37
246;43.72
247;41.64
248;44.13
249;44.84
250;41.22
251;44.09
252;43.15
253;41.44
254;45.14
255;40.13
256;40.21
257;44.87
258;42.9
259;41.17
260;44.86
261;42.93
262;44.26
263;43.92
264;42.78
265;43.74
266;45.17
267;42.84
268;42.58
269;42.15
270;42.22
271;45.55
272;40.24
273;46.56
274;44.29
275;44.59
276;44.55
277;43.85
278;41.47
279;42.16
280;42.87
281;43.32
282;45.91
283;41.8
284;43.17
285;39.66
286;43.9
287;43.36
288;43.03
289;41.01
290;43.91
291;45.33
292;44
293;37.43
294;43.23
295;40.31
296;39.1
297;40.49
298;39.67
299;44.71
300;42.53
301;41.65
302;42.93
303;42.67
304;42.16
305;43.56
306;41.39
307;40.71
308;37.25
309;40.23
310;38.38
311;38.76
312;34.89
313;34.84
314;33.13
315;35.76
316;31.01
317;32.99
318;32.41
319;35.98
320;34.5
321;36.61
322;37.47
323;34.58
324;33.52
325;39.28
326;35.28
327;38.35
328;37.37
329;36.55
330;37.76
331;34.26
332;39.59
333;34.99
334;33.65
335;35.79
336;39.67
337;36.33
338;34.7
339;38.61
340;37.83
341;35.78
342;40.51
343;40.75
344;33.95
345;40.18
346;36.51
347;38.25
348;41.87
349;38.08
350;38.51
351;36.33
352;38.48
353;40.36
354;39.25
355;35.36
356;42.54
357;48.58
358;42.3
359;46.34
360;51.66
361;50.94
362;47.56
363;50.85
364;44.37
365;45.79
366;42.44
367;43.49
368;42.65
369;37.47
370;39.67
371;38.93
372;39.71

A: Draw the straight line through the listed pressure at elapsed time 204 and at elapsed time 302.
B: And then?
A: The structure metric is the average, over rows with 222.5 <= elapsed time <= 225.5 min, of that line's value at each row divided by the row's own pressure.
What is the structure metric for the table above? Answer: 1.08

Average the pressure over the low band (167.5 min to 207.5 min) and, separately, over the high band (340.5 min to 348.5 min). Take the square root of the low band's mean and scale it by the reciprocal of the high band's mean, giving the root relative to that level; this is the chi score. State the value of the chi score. 0.171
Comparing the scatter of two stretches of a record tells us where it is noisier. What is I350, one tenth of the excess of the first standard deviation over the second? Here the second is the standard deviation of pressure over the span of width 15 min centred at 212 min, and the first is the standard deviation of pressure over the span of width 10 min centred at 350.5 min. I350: -0.19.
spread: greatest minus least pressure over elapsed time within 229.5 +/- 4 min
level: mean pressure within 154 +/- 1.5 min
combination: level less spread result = 36.0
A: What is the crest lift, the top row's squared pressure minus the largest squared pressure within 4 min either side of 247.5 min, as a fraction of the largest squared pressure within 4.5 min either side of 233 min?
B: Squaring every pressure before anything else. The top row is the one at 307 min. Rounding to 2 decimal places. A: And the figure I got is -0.15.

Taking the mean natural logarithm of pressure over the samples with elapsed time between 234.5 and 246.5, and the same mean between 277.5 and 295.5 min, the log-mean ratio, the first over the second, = 1.01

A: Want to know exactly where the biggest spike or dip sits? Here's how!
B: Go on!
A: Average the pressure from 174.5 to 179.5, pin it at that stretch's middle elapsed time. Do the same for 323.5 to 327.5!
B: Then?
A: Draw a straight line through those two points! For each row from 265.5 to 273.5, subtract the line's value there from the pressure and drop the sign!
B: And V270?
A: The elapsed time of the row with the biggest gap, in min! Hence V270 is 273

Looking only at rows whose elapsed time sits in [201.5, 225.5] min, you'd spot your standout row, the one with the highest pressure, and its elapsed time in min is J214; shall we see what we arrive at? 205 min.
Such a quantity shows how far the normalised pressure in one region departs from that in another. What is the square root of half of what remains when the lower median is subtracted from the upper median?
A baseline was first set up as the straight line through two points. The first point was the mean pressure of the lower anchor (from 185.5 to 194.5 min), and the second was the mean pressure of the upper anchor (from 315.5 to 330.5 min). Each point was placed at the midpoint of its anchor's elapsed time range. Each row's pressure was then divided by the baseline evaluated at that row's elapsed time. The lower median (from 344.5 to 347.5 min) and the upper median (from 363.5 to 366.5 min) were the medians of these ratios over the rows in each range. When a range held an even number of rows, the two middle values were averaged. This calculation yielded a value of 0.35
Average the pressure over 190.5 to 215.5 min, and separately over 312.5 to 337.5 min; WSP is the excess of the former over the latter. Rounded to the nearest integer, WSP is 16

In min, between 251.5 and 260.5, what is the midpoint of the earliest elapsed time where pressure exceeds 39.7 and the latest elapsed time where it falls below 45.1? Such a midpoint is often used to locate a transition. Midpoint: 256.0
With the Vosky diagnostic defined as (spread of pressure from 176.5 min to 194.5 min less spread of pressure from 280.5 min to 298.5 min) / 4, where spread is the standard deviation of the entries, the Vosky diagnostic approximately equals 1.8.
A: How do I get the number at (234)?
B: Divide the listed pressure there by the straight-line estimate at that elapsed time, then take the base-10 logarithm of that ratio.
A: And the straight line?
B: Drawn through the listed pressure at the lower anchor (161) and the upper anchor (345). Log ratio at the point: -0.01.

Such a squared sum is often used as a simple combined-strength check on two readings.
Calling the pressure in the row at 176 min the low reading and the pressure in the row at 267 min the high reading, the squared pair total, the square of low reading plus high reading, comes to 5240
